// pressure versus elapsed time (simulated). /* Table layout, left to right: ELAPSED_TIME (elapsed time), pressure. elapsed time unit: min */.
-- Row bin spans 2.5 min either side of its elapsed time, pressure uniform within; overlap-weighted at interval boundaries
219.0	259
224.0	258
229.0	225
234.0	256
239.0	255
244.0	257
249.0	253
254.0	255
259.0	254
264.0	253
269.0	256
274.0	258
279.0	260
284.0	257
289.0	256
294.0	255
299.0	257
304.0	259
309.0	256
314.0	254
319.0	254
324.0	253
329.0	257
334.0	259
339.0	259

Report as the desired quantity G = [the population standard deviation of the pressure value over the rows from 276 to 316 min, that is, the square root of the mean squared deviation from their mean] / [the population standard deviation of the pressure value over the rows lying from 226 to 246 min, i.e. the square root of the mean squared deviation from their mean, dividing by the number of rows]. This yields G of 0.1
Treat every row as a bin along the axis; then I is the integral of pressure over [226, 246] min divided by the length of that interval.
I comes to 248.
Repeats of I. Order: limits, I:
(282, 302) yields 256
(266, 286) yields 258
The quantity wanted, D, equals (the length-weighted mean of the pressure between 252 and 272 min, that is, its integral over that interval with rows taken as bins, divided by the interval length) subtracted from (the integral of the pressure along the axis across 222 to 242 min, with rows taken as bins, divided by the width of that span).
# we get -6.1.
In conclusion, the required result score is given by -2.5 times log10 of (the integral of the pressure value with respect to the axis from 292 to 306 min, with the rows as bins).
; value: -8.89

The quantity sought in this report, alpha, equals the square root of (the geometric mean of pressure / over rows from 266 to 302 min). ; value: 16.0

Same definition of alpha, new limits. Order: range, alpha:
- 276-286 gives 16.1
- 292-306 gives 16.0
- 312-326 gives 15.9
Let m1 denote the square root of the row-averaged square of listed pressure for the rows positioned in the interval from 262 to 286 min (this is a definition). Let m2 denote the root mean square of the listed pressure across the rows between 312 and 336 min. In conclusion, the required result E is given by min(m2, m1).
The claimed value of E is 255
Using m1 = 257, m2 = 255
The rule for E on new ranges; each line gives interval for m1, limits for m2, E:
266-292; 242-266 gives 254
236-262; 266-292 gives 255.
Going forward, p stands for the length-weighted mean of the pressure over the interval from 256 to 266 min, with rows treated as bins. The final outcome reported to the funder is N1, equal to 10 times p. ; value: 2536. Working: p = 254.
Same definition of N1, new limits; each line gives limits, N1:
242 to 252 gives 2549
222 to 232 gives 2414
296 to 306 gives 2578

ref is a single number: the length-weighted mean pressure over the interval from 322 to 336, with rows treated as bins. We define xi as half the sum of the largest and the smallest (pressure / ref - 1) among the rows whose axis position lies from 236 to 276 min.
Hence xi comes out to -0.003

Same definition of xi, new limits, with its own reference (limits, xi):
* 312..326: -0.011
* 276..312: 0.004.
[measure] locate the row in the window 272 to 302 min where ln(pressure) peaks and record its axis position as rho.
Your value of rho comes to 279.0 min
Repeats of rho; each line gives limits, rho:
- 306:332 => 329.0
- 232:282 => 279.0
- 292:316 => 304.0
